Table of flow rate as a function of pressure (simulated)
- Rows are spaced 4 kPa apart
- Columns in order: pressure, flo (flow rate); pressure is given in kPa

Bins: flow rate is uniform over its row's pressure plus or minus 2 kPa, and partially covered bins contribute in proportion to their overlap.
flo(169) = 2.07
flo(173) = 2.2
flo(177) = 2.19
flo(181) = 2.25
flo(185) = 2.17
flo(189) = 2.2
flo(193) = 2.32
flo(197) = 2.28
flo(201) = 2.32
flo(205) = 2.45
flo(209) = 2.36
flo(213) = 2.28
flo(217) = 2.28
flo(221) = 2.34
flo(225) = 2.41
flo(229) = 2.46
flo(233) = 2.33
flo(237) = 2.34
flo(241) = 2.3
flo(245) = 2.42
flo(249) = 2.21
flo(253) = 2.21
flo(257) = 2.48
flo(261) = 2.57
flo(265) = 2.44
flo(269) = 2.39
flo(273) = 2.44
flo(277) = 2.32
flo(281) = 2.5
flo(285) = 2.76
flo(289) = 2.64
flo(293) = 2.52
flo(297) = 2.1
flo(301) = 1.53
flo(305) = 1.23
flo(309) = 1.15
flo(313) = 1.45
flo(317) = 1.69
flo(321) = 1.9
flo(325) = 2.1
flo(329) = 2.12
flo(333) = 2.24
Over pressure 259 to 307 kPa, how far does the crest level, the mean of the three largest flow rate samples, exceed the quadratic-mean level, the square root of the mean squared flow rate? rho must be 0.33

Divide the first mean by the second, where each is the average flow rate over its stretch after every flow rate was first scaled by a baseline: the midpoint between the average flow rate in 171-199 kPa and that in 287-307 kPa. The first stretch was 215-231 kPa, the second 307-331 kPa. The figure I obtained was 1.4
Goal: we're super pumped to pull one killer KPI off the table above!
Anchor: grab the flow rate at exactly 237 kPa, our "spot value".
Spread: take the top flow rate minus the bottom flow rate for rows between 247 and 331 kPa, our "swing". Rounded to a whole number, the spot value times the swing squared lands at 6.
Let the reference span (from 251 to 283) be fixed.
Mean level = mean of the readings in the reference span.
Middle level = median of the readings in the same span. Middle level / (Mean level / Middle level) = 2.46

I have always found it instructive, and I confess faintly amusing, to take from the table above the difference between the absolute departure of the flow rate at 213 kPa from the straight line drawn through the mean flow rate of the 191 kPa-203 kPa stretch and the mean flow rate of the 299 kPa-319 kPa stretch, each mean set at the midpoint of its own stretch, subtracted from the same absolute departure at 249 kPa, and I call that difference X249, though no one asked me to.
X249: 0.2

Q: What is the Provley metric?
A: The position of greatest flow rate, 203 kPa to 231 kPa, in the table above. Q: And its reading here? 229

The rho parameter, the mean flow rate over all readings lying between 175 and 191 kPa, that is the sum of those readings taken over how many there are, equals 2.20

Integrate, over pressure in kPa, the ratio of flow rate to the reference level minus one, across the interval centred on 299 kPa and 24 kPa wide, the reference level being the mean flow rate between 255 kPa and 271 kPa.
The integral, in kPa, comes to -5.9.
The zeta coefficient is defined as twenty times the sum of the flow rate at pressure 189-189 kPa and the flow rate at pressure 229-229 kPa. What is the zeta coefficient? 93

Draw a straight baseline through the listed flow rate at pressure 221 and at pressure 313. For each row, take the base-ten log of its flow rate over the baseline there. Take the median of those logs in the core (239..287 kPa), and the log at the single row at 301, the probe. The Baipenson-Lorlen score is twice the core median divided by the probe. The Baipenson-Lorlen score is -21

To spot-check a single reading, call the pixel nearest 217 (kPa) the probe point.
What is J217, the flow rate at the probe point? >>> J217 2.28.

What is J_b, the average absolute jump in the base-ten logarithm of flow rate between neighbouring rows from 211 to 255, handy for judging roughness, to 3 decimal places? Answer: 0.013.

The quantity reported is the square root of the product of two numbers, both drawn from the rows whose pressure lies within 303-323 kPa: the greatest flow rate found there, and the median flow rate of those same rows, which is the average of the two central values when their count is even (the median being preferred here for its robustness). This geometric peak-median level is 1.66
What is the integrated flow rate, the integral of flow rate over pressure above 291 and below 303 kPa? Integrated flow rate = 25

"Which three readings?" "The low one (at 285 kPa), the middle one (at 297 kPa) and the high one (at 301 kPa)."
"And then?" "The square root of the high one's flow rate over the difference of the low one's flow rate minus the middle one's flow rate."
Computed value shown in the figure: 1.5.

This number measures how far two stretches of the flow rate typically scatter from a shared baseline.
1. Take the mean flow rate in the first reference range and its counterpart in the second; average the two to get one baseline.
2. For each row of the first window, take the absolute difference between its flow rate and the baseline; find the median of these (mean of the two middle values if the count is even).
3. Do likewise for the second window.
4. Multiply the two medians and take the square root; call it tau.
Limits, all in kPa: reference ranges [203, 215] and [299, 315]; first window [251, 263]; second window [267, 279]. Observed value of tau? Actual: 0.582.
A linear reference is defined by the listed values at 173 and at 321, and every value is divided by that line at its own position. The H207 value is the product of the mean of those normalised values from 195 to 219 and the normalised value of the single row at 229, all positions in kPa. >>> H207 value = 1.29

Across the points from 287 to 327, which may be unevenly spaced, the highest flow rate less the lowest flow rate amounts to 1.49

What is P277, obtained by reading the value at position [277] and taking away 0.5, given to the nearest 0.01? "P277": 1.82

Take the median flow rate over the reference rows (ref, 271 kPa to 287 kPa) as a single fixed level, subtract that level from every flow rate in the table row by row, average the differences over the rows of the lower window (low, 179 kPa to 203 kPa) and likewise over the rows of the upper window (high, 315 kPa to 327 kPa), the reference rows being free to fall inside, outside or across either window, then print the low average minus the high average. 0.4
